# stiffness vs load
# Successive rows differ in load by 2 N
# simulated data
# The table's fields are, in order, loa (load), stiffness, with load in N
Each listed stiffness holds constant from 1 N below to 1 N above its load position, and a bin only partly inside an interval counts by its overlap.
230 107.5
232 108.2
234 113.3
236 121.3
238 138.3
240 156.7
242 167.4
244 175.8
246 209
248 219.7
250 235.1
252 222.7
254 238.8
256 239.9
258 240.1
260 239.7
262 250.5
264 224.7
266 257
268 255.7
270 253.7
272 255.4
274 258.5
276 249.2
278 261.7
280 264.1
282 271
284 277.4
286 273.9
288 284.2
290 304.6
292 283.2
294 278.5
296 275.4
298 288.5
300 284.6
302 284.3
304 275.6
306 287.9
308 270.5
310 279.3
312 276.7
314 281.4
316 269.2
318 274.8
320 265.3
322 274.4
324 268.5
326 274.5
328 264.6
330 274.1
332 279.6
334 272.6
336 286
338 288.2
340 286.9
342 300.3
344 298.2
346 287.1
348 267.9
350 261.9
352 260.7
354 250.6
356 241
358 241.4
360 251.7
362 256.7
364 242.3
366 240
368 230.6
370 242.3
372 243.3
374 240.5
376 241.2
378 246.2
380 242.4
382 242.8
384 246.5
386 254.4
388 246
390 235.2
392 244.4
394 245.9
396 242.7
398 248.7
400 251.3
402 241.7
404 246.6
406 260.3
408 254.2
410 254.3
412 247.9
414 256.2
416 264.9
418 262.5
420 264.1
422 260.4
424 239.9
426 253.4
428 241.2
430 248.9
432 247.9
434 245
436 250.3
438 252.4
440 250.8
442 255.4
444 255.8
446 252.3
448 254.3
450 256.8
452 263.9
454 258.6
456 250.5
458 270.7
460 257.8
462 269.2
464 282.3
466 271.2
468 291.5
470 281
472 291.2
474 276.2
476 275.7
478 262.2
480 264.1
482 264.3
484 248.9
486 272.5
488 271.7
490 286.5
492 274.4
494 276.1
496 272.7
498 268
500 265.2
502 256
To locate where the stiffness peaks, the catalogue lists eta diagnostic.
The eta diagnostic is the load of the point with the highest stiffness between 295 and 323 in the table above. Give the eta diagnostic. 298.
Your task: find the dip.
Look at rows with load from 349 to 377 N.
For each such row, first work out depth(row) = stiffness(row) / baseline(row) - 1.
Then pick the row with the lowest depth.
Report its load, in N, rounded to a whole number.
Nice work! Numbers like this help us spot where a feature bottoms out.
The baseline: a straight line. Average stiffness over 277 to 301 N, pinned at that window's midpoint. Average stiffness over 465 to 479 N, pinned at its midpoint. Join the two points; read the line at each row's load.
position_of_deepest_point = 368 N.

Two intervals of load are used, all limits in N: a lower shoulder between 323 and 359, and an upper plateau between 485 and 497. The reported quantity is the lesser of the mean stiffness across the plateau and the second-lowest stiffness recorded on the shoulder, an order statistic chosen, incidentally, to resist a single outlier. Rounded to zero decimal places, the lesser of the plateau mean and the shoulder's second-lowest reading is 241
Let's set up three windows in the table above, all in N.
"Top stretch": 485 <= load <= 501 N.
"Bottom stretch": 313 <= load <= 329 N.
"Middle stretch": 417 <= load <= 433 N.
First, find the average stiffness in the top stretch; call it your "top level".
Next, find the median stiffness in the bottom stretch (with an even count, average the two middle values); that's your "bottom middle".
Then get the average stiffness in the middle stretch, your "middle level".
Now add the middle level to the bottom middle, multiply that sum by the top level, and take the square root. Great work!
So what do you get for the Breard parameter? 379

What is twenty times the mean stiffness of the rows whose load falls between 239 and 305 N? 5004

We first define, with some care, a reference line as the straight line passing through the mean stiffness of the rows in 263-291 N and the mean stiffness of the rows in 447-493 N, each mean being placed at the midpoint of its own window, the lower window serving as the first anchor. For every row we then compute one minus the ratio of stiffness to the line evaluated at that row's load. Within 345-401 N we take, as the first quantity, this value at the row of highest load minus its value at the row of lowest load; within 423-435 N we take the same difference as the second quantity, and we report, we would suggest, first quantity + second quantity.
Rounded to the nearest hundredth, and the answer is 0.12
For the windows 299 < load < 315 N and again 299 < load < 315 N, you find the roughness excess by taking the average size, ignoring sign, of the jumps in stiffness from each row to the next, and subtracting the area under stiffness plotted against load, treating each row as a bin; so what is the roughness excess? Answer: -4473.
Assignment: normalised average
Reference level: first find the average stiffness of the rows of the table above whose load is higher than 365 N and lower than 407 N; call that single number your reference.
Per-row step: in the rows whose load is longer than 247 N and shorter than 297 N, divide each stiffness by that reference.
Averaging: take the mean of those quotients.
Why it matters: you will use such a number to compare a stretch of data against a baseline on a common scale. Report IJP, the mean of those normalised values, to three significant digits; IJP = 1.05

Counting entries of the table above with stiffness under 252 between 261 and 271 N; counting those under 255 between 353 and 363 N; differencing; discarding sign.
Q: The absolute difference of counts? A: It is 2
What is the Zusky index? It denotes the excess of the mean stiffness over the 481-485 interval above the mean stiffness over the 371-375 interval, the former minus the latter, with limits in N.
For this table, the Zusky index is 15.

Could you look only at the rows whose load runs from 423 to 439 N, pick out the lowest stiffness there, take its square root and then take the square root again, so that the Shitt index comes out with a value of 3.94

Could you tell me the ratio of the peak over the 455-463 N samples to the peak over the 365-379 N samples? 1.10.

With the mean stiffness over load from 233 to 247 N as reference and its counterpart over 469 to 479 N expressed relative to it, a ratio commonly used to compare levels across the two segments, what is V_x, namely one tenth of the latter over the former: 0.179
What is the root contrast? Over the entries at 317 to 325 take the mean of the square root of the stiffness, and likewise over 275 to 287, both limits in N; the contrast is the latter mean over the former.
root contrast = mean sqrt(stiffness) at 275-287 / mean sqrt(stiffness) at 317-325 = 0.991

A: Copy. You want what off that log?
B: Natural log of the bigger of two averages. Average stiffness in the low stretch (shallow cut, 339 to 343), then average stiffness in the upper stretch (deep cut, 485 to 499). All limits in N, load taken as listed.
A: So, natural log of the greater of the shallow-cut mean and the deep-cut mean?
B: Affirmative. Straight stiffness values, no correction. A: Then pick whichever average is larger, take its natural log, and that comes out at 5.68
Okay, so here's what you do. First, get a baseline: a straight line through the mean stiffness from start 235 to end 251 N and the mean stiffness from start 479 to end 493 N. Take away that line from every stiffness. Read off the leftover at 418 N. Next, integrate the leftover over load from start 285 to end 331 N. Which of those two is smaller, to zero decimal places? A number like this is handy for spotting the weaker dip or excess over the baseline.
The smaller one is 19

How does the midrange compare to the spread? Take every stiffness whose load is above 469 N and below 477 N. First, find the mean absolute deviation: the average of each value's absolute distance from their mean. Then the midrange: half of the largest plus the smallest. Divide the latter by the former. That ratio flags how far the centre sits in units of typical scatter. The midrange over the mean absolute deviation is 56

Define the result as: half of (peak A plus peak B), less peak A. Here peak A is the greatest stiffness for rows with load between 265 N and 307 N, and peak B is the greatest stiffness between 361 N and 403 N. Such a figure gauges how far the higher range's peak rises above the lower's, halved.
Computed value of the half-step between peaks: -24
